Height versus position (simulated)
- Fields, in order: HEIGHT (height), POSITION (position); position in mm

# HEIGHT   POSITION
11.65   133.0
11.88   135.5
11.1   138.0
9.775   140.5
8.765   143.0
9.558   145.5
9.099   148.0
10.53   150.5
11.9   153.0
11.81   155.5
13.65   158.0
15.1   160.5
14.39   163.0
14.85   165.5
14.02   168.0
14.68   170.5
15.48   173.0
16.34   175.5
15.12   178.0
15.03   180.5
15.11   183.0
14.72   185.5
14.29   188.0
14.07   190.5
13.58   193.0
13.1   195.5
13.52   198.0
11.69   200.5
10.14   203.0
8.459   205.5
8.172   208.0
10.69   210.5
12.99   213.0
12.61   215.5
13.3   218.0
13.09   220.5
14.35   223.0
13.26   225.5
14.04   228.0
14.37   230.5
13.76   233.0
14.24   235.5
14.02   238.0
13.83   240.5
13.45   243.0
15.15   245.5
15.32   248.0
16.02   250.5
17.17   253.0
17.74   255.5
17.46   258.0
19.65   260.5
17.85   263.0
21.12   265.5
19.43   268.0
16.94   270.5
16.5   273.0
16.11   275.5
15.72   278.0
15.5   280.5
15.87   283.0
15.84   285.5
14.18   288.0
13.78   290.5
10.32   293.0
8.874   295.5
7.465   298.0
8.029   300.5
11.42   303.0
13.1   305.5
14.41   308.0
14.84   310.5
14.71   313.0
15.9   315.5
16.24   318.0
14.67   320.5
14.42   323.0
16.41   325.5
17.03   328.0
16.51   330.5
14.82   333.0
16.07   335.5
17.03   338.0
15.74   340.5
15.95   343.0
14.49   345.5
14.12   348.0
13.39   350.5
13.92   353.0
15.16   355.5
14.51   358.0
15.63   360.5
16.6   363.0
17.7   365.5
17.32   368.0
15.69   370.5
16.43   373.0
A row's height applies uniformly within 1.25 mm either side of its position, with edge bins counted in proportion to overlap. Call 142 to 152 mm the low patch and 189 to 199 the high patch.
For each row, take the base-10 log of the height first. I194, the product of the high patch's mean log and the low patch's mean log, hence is 1.11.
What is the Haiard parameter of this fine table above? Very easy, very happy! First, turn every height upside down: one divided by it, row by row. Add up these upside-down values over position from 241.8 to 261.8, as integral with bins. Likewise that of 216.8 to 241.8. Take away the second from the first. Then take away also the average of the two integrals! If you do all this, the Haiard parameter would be -2.1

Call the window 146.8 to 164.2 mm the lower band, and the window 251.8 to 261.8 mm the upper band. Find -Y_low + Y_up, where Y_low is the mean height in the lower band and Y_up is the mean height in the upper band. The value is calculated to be 5.7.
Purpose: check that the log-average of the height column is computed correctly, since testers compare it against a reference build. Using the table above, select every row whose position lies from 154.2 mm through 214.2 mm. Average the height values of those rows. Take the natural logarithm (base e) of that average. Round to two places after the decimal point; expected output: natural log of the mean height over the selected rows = 2.59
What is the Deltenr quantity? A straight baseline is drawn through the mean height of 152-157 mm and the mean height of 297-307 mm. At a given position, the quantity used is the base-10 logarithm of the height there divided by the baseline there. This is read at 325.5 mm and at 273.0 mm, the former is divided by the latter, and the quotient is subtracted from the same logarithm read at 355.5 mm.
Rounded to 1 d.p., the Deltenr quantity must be -0.9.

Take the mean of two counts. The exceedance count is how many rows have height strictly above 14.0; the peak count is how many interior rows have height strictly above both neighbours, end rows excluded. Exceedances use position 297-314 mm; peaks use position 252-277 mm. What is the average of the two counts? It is 3.0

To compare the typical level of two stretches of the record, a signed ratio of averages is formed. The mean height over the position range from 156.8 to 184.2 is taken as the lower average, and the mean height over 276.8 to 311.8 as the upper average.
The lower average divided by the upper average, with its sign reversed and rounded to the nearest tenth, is -1.2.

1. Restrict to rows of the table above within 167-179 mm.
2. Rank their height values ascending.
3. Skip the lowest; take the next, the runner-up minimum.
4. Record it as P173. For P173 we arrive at 14.68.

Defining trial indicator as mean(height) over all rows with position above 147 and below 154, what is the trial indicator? 11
